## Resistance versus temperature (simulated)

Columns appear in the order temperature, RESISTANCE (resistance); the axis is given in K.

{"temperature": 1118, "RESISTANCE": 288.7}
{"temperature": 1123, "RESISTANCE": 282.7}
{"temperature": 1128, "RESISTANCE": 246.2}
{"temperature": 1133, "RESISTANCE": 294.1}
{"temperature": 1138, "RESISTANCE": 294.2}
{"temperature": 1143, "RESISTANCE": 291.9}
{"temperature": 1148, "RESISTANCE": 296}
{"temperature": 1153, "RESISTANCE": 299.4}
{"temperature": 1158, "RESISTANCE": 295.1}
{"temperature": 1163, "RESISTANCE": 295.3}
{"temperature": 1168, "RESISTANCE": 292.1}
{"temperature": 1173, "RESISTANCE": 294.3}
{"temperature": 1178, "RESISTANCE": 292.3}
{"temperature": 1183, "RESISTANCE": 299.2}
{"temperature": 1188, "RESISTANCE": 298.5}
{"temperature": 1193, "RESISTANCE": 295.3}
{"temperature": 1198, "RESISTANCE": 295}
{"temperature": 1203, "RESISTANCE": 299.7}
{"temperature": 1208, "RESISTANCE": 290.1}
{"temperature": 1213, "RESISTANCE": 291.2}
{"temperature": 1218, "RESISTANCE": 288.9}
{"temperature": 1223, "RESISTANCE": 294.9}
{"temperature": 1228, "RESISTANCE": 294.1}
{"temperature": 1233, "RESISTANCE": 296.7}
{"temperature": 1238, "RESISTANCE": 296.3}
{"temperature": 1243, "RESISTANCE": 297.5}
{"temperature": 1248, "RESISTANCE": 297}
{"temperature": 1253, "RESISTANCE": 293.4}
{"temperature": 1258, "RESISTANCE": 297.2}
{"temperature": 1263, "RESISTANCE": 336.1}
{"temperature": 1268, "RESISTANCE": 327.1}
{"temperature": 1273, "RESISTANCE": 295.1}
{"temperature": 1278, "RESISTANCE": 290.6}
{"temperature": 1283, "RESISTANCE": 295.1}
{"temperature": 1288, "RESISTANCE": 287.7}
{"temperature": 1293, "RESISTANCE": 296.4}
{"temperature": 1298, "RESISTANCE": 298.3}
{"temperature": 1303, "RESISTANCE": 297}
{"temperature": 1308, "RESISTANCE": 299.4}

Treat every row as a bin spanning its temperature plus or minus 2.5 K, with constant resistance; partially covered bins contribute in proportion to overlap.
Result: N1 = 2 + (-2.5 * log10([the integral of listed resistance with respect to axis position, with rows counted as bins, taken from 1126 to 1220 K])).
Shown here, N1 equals -9.1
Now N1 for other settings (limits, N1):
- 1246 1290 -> -8.3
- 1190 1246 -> -8.5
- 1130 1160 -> -7.9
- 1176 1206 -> -7.9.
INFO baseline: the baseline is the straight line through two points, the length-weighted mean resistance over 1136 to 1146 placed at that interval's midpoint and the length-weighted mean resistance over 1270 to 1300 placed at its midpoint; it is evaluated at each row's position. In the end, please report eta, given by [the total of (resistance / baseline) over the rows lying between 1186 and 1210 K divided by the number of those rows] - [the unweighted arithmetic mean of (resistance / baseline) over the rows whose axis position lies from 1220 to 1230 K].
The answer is 0.00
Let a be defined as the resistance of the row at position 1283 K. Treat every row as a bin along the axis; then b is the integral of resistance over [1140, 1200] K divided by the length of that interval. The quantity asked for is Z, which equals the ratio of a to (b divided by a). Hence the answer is 295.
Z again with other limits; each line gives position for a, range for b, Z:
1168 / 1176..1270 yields 285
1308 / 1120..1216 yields 307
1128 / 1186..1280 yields 203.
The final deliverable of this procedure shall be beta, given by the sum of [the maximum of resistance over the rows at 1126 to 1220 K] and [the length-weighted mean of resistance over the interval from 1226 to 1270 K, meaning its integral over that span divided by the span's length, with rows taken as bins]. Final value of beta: 603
